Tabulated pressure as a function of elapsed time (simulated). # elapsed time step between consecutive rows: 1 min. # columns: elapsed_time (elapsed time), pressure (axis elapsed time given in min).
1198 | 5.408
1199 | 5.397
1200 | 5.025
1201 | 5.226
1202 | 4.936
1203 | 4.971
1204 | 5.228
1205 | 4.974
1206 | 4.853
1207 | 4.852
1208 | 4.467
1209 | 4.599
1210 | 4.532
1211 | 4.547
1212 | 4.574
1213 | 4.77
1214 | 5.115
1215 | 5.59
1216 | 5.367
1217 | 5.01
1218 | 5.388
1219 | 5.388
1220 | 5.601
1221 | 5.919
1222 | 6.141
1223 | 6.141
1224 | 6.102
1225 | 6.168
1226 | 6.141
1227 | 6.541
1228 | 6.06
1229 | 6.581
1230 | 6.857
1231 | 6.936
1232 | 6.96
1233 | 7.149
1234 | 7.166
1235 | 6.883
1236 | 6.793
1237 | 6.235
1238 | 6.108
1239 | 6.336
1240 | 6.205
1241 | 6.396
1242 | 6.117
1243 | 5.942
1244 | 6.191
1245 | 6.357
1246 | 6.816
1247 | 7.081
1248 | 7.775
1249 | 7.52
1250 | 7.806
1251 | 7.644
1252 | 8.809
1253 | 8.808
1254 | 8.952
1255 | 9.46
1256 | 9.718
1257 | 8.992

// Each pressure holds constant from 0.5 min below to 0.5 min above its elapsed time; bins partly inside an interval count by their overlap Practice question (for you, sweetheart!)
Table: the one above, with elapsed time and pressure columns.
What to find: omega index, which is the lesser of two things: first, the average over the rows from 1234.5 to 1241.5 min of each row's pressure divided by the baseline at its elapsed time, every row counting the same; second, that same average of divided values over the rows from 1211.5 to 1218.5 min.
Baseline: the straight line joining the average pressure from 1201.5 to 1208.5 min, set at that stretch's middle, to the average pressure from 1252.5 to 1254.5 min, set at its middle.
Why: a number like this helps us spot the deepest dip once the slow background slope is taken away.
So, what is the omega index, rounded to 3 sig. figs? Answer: 0.845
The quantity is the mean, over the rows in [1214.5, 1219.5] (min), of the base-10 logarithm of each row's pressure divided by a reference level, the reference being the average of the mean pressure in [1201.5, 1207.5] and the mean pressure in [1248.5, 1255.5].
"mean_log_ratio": -0.10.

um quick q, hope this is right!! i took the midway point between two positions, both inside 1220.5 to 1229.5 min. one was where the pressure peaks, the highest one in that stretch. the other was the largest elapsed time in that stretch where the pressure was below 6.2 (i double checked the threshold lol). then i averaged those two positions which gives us 1228.5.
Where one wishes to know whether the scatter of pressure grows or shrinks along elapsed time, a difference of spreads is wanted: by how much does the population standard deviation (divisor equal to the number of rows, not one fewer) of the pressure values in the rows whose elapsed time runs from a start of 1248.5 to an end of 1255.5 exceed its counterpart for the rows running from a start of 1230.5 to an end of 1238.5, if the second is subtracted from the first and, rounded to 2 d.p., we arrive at 0.33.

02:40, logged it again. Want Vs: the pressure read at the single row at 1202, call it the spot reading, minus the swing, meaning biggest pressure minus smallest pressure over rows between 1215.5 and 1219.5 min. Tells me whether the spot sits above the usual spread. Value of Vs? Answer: 4.6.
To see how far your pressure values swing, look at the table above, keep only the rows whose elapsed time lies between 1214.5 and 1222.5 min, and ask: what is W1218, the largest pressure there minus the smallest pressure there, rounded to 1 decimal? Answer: 1.1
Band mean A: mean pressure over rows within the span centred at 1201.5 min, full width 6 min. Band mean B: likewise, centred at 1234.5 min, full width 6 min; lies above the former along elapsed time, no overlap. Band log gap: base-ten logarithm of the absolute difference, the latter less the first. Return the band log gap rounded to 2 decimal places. 0.24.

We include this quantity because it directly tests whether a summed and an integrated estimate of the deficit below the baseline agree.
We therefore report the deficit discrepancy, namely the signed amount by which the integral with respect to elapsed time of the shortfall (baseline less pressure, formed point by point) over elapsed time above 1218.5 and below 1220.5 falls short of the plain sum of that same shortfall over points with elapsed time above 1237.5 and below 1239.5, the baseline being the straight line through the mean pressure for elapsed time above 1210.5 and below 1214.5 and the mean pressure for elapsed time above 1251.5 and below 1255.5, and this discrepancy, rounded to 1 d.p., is 2.5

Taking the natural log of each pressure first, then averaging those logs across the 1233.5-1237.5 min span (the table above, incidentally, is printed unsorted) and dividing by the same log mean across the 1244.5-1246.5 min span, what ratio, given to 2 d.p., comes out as 1.01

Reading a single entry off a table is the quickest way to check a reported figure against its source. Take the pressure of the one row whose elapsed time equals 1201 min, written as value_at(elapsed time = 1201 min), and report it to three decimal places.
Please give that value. 5.226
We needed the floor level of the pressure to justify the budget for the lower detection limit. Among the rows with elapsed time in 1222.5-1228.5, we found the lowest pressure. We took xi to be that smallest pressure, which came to 6.06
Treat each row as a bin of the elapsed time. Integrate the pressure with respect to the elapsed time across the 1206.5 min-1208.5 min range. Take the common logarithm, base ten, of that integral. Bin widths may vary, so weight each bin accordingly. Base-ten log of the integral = 0.97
